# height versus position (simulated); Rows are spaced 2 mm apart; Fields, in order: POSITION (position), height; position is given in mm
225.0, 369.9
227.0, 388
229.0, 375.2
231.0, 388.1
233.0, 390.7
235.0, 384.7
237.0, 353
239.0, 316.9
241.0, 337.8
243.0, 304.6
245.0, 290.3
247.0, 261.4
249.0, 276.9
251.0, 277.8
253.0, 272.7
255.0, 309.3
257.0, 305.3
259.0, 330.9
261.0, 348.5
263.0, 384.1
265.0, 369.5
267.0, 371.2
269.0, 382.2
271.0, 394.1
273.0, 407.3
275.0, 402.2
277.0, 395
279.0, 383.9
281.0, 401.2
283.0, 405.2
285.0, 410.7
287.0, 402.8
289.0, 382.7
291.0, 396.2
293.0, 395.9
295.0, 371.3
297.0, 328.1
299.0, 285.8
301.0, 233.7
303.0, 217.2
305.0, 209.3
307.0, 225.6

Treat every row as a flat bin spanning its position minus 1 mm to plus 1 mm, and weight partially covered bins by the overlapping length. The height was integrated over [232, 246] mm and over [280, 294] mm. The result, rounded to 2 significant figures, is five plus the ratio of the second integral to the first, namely 6.2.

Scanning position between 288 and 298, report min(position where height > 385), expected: 291.0 mm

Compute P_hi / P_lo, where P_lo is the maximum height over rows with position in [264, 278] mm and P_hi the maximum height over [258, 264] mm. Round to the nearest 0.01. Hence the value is 0.94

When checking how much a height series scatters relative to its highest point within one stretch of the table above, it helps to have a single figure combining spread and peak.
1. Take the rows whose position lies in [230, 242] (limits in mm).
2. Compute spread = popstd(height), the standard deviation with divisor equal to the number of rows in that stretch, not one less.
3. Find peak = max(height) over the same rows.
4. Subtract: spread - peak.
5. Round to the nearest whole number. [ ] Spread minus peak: -363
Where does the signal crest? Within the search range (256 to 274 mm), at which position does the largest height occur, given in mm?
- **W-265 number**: 273.0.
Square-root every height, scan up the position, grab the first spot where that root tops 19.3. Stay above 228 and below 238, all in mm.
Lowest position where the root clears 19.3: 229.0 mm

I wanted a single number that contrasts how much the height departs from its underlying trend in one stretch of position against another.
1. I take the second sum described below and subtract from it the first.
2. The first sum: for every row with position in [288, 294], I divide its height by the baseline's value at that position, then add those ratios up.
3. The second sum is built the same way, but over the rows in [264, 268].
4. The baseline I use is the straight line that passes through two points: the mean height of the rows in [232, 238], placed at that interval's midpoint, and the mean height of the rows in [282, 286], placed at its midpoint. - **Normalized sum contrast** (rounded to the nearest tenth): -1.0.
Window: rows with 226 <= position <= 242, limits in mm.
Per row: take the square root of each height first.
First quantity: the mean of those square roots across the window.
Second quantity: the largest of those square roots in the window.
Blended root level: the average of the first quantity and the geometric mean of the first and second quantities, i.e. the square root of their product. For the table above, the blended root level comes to 19.3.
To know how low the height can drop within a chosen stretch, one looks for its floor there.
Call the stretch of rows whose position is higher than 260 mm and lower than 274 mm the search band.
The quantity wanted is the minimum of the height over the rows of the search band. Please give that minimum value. 348.5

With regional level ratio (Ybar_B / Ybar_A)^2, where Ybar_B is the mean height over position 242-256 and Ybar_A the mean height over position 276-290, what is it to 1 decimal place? 0.5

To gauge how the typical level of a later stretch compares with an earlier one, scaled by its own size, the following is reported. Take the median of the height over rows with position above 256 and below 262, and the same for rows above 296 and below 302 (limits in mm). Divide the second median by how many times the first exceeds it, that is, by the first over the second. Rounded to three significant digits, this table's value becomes 247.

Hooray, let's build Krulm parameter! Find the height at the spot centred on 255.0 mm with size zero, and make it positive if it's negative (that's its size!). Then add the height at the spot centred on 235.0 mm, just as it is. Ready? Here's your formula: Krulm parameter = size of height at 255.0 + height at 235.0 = 694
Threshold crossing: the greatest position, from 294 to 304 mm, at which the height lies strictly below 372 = 303.0 mm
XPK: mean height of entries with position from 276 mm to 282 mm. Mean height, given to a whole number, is 393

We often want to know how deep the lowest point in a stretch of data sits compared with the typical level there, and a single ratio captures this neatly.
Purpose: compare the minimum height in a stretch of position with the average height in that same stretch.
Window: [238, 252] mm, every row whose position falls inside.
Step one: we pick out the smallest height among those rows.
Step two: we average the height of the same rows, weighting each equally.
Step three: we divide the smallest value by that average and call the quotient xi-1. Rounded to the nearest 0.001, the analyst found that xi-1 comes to 0.886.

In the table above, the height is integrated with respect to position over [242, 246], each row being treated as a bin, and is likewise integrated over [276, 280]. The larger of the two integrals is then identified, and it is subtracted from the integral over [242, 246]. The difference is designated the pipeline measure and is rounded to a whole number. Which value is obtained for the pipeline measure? -368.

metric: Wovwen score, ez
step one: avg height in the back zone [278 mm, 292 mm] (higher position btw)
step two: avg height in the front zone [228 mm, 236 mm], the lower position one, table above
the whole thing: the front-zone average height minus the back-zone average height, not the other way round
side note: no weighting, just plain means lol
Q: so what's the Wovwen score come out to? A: -13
